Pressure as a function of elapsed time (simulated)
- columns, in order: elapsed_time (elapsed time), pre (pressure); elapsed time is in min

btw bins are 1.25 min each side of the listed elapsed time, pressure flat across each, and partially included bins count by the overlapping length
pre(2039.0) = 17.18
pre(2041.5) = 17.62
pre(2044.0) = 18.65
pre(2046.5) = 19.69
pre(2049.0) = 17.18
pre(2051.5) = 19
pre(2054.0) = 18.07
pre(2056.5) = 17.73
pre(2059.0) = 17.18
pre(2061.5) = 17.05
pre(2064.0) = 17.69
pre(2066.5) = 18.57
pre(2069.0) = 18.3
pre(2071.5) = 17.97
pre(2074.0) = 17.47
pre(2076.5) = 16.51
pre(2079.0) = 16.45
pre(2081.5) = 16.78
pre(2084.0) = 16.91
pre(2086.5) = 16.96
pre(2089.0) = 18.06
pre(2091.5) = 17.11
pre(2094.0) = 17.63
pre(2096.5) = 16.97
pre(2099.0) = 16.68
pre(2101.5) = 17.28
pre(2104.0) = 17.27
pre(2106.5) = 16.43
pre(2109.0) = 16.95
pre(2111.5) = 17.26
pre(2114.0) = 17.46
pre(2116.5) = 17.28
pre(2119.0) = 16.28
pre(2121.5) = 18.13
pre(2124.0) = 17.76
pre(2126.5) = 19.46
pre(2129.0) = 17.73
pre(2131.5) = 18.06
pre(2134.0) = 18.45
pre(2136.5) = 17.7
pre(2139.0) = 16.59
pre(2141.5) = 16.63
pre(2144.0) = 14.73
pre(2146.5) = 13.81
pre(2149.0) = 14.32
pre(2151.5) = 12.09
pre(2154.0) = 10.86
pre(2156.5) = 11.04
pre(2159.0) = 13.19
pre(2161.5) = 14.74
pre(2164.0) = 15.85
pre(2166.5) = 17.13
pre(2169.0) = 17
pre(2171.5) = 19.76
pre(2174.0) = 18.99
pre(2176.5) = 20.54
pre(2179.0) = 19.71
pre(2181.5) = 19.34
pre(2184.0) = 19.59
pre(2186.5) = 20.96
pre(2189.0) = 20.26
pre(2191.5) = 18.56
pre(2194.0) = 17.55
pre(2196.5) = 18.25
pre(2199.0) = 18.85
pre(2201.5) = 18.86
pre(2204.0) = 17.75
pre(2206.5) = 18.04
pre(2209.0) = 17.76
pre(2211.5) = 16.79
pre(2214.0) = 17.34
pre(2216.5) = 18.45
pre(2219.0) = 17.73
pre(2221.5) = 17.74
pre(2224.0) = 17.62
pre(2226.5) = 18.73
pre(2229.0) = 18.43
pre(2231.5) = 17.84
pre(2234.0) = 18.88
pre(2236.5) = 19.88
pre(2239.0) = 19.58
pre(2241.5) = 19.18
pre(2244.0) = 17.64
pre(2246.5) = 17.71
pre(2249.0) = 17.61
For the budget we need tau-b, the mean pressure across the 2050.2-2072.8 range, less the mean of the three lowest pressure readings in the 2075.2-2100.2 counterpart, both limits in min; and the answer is 1.4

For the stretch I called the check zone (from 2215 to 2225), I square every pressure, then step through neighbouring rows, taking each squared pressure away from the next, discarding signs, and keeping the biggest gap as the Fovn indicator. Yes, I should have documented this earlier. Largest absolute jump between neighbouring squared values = 26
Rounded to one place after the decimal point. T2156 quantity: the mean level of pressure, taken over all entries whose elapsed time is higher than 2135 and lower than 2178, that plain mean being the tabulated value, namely 15.6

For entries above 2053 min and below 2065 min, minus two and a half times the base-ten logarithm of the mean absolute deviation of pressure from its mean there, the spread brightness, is 1.2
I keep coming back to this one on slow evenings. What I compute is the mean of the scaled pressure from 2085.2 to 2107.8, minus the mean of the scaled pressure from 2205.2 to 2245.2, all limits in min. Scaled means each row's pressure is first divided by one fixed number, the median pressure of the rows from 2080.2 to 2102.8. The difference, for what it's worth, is -0.063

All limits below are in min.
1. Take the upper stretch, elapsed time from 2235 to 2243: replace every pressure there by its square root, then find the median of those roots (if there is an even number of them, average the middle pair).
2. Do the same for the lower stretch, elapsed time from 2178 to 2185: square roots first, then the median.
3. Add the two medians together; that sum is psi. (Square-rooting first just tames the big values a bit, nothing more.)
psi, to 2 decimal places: 8.85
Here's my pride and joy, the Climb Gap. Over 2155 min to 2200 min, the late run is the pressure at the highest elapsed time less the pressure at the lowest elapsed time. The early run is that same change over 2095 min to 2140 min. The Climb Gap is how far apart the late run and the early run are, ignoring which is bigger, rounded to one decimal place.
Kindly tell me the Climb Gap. 8.2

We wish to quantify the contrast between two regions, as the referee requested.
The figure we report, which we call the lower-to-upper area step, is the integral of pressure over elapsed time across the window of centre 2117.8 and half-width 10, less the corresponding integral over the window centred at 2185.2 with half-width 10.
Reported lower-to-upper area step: -40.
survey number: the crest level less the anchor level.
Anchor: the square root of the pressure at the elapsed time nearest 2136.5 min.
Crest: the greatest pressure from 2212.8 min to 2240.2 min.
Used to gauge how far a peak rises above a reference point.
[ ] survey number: 15.7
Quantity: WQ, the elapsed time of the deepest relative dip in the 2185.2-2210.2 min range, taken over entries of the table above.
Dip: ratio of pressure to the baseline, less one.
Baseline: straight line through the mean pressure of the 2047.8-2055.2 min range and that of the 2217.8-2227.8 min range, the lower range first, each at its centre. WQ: 2194.0 min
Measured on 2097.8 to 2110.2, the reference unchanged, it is 2106.5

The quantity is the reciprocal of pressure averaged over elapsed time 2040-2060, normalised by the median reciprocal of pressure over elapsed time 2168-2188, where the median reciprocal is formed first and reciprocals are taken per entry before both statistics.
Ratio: 1.09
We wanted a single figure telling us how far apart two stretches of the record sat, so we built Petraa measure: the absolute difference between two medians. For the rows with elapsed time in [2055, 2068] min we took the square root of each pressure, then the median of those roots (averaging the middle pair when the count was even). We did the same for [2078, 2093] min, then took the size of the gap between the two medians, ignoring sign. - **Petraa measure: 0.09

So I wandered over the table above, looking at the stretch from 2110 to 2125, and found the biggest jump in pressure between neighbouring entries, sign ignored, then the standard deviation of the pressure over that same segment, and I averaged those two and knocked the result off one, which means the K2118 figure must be -0.2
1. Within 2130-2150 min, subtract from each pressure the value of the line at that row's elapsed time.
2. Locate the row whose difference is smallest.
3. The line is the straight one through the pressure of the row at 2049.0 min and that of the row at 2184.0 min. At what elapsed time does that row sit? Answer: 2146.5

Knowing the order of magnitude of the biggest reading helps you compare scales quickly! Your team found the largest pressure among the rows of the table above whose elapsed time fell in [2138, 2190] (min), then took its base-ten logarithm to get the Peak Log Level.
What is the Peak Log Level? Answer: 1.32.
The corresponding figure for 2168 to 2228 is 1.32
